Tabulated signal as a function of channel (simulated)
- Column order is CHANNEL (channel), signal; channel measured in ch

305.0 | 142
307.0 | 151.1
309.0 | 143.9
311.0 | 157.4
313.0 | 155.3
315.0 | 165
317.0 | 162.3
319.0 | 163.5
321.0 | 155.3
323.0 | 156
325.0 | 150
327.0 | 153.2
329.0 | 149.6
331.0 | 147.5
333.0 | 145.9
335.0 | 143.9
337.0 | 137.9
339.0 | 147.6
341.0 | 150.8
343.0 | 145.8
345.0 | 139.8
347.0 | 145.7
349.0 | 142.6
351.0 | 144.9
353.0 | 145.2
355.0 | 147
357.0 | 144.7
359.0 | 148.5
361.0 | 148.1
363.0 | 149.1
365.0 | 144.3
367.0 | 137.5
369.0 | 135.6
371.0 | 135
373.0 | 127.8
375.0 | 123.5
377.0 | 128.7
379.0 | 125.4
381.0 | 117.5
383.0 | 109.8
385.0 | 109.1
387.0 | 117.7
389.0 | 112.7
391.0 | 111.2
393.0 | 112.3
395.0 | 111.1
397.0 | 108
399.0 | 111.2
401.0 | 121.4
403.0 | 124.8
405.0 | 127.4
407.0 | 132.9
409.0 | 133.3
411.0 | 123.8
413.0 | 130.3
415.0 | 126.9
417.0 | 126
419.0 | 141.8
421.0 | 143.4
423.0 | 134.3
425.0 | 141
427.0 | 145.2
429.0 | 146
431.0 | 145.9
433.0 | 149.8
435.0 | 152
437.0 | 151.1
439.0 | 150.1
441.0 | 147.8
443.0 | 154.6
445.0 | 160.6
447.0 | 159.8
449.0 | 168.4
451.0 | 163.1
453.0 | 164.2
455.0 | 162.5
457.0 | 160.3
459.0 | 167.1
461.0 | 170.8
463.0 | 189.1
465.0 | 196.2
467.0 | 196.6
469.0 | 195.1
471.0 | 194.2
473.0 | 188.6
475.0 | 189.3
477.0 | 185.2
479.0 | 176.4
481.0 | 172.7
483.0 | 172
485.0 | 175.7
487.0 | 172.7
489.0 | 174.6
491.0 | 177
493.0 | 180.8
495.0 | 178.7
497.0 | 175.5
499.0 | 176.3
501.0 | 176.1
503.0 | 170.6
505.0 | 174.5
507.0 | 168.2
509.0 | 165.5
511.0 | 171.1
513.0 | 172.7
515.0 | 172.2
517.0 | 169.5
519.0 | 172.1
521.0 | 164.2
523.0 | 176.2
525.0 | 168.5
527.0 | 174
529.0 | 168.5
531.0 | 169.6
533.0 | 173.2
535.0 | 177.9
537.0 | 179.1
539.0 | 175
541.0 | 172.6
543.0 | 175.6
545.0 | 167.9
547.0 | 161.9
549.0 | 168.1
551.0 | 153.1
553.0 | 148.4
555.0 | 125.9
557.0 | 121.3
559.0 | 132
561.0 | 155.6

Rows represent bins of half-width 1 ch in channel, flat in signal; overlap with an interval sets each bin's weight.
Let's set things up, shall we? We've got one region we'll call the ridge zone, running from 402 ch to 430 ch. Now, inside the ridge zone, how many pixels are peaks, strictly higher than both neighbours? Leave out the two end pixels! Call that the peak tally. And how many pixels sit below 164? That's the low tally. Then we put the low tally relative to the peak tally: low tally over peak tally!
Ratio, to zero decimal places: 5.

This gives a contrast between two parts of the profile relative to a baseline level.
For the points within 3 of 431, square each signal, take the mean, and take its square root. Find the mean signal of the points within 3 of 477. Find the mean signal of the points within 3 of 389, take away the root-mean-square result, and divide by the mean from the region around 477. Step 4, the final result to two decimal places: -0.18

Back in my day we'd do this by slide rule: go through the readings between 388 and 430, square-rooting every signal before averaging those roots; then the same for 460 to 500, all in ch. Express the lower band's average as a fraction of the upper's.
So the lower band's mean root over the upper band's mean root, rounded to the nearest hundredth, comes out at 0.83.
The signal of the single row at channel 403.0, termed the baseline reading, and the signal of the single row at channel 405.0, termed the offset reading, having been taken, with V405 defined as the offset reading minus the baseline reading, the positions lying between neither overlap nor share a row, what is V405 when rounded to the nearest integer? 3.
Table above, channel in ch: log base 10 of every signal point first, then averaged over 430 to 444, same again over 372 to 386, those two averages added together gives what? 4.26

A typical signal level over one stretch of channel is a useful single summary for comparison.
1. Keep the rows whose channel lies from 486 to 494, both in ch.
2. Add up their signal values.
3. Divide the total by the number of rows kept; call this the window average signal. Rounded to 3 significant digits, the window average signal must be 176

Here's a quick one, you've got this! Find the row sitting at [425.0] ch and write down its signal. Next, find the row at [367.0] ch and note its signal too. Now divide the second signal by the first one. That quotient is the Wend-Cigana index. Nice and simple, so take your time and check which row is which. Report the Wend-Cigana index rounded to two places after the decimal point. 0.98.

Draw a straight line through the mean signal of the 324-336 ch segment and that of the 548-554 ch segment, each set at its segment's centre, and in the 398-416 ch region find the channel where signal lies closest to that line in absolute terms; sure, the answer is 409.0 ch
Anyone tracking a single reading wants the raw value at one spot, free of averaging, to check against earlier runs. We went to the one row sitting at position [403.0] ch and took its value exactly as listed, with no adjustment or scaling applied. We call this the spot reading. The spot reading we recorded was 124.8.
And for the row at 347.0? 145.7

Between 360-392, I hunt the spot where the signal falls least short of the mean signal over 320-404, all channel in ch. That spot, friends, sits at 363.0 ch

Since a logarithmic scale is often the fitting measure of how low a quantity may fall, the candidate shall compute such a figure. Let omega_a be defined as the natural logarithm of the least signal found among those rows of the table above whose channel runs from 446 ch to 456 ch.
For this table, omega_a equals 5.07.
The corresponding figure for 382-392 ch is 4.69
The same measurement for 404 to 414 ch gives 4.82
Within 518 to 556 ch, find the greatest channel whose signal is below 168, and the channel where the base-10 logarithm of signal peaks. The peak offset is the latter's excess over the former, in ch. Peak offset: -18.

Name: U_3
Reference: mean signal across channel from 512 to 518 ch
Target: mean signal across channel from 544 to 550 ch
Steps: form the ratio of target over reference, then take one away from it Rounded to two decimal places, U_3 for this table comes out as -0.03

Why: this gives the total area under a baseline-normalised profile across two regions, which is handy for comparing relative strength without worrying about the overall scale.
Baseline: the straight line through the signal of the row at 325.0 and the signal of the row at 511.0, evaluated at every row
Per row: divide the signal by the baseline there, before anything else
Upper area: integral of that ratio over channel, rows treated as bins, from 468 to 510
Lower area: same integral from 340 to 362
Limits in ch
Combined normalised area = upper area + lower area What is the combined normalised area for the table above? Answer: 65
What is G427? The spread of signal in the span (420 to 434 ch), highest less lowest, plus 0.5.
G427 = 16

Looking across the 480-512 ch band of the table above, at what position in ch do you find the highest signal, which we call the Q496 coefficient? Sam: 493.0 ch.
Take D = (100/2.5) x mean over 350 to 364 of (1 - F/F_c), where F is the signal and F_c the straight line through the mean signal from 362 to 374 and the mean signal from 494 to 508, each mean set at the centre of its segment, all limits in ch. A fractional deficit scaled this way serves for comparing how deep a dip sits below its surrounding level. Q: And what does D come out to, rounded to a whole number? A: -3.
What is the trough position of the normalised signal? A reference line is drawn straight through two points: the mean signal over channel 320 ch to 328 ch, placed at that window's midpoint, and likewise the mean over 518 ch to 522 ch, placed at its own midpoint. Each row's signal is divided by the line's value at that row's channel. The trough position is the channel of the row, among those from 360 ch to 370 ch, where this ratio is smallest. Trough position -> 369.0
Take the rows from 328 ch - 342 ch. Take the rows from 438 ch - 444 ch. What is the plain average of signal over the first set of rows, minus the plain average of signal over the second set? -5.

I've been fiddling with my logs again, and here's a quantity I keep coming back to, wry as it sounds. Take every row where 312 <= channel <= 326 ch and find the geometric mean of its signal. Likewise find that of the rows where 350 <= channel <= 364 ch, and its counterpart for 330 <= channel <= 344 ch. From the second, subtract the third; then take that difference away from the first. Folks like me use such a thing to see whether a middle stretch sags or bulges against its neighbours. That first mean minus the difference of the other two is 157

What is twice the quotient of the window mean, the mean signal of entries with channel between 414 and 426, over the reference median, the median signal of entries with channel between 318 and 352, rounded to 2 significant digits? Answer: 1.8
